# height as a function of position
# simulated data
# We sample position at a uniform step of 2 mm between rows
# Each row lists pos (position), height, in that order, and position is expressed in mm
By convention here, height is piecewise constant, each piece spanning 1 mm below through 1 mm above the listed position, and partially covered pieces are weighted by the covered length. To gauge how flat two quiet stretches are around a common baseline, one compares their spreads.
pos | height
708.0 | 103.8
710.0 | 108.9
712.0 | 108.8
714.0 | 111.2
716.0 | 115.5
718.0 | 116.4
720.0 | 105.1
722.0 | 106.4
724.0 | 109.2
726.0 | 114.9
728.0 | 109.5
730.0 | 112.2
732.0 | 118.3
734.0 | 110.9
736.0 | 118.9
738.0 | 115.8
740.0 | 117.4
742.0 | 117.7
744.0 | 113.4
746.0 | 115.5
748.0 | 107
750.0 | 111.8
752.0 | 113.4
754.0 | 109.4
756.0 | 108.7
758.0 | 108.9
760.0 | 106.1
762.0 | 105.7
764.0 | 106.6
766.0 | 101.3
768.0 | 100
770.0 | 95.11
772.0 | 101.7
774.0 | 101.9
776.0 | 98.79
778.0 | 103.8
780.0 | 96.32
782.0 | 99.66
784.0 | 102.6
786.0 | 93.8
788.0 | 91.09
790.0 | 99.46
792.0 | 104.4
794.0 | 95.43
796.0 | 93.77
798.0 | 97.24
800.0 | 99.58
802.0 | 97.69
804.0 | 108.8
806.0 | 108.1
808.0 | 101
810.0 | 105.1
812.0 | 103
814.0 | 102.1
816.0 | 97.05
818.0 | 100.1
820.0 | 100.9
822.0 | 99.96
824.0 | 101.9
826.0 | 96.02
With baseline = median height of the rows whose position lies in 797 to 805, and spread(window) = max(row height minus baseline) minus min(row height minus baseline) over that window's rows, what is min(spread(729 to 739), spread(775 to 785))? 7.5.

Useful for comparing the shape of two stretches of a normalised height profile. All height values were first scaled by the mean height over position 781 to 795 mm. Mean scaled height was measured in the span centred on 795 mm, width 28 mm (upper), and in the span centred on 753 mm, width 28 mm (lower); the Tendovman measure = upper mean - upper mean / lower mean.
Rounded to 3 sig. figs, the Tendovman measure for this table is 0.112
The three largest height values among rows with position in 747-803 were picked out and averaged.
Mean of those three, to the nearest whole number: 112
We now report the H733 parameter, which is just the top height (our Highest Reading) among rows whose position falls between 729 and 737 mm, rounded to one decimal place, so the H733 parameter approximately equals 118.9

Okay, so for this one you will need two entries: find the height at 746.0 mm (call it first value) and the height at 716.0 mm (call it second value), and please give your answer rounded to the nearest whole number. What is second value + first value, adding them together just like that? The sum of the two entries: 231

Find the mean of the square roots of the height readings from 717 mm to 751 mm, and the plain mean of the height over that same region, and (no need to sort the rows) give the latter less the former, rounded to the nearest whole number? 102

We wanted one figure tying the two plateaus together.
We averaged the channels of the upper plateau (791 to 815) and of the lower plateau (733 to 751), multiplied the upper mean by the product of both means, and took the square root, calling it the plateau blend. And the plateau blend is 1083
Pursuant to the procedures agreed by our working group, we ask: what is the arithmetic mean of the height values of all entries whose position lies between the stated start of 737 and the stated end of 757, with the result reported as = 113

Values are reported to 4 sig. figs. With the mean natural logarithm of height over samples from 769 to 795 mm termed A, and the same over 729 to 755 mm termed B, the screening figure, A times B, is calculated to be 21.75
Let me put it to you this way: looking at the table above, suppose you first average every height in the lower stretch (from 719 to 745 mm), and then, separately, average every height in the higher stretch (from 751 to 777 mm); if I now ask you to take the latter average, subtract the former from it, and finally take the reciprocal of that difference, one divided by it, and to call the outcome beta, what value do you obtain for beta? -0.12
